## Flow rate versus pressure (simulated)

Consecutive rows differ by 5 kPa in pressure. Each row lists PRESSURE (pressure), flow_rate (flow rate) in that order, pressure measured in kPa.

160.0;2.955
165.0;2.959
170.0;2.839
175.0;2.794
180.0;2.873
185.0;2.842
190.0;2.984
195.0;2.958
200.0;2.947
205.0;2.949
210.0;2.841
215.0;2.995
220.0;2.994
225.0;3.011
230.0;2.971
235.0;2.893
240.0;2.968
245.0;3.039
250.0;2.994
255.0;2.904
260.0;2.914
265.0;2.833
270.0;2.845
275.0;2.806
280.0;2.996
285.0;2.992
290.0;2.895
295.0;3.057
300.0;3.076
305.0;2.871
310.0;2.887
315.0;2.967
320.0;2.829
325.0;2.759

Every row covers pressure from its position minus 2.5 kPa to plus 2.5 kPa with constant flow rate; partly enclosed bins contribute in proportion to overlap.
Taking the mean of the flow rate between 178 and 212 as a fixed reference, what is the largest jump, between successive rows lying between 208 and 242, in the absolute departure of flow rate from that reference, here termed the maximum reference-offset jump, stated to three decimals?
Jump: 0.040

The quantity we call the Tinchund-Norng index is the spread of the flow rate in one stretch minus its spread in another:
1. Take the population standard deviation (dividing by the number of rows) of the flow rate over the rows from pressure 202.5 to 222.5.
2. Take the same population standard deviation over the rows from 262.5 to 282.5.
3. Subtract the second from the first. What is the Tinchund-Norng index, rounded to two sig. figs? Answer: -0.011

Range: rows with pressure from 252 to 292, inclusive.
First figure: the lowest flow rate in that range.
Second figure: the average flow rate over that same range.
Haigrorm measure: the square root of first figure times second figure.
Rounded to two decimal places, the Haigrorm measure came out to 2.85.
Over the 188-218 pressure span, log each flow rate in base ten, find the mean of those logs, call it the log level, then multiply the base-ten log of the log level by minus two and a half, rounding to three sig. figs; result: 0.822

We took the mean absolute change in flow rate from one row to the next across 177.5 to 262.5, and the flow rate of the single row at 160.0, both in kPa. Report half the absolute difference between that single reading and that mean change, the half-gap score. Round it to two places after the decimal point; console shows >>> 1.45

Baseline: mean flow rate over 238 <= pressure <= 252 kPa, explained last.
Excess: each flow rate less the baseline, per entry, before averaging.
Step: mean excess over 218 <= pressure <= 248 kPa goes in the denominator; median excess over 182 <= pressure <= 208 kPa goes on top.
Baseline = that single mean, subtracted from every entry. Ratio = 2.4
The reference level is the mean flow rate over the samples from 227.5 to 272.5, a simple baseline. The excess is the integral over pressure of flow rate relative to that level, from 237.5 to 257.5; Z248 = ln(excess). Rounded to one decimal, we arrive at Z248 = -0.1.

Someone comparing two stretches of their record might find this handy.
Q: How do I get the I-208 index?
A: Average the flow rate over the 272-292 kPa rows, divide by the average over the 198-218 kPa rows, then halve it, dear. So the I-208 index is 0.498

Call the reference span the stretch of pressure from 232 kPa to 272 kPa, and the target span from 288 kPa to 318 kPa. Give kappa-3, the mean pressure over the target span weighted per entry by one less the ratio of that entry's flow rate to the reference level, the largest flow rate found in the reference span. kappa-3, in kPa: 304.3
